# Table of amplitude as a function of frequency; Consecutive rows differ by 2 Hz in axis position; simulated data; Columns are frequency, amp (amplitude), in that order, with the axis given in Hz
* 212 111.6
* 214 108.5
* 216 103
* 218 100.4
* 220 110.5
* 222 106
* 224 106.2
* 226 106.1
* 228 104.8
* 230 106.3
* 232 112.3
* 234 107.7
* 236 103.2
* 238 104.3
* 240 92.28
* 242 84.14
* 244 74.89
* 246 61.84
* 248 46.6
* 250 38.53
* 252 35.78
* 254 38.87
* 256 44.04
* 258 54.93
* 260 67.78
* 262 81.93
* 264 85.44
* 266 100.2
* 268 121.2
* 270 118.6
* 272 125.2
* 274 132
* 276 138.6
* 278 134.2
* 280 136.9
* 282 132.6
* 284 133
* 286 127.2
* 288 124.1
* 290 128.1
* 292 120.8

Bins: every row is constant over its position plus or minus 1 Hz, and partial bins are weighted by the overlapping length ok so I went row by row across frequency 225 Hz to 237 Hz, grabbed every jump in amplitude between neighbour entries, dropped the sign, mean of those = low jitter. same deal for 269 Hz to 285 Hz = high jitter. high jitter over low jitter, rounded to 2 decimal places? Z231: 1.27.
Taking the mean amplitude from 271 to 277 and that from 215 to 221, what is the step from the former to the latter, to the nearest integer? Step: -27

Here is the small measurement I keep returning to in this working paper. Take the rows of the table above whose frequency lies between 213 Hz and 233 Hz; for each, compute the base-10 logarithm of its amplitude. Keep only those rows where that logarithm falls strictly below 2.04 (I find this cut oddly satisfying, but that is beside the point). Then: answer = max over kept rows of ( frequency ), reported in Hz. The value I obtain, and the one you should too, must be 230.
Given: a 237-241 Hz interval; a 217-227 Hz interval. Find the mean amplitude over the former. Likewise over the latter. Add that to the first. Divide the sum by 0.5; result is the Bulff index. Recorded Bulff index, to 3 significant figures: 408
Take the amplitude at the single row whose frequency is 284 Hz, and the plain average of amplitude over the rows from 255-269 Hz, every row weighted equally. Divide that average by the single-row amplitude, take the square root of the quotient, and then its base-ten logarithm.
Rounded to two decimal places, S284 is -0.11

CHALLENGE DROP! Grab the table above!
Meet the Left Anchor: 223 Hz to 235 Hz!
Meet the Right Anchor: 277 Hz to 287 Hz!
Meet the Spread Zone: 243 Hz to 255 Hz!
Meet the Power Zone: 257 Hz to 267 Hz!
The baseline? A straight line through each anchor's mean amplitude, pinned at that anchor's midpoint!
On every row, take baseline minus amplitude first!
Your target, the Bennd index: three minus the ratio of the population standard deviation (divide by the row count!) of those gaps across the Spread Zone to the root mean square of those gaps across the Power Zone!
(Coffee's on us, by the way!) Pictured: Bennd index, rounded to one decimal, 2.7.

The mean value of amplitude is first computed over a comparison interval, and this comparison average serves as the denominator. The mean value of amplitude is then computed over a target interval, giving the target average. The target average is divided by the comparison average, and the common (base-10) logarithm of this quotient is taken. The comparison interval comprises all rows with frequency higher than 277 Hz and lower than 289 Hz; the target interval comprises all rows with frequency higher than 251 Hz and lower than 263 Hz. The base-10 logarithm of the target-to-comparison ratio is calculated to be -0.4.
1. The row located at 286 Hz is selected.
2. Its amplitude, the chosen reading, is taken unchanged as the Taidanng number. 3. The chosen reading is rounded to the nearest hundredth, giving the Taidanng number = 127.20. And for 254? 38.87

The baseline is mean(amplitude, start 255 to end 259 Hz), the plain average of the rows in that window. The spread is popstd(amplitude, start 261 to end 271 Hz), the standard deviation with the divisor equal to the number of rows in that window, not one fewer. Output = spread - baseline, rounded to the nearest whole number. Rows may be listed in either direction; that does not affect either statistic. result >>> -33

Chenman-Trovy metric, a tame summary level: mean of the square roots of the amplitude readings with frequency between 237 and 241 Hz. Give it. 9.9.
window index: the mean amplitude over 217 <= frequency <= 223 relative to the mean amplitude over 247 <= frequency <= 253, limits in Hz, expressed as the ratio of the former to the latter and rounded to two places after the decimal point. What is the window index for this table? 2.62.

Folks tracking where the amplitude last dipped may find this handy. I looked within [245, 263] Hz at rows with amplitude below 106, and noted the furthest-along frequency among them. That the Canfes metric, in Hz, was 262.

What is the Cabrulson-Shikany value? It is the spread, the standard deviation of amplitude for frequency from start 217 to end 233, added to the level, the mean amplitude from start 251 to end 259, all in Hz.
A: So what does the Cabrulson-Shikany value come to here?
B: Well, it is 47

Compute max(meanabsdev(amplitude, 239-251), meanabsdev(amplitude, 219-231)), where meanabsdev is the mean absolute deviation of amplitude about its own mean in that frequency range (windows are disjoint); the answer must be 17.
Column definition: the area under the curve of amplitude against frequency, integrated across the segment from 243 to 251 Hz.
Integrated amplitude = 444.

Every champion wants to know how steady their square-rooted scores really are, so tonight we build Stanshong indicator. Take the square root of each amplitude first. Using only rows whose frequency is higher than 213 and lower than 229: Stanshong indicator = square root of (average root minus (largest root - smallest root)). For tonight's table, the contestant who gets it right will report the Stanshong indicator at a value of 3.13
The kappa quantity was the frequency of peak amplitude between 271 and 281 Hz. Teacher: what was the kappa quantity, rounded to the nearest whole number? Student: 276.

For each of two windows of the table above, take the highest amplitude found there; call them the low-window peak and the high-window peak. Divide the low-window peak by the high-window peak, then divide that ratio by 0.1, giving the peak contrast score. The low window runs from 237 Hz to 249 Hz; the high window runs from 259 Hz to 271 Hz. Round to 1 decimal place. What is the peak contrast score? 8.6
